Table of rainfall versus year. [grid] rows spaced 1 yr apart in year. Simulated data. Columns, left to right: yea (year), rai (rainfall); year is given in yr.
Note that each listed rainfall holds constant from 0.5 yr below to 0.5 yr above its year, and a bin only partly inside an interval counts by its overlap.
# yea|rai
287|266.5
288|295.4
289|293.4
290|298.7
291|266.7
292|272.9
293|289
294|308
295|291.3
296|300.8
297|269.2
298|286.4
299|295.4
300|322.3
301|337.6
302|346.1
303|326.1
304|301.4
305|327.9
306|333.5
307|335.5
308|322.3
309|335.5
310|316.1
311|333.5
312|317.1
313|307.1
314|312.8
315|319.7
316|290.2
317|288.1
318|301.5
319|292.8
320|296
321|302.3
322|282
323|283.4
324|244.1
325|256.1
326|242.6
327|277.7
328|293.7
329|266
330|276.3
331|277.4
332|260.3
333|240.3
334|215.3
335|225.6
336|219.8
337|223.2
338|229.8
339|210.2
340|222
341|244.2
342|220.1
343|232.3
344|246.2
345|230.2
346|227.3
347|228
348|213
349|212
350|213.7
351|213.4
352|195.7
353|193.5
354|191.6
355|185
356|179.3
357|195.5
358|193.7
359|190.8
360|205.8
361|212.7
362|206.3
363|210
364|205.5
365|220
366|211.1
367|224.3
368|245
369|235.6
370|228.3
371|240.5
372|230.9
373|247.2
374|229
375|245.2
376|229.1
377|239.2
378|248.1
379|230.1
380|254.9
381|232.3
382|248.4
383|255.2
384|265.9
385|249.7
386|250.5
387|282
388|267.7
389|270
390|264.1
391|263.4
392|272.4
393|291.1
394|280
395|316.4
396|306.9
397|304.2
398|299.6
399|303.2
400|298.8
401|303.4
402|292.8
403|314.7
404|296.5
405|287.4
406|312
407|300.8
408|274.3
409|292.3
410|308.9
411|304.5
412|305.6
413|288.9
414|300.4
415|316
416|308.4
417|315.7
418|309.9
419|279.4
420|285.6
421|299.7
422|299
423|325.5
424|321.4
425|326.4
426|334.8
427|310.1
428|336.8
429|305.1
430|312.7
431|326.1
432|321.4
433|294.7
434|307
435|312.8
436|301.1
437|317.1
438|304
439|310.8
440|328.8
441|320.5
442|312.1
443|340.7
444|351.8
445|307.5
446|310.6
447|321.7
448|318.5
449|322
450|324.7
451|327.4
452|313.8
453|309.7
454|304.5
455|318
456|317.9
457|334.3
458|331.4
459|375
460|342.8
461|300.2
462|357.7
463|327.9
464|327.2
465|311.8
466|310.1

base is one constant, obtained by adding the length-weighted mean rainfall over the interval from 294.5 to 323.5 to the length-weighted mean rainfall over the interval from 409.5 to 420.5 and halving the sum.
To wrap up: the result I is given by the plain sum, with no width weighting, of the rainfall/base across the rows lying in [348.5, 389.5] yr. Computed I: 30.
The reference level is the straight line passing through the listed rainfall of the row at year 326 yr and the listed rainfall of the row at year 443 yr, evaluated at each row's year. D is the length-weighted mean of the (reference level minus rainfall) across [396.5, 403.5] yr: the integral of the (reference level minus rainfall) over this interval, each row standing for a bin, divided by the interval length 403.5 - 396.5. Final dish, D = 2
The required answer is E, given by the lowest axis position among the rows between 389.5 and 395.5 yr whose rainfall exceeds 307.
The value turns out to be 395 yr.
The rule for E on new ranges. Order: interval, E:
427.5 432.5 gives 428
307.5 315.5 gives 308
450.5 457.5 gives 451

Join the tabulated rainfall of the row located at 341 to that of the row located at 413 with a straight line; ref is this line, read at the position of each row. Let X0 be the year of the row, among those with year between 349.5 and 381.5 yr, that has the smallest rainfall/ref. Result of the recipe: 356 yr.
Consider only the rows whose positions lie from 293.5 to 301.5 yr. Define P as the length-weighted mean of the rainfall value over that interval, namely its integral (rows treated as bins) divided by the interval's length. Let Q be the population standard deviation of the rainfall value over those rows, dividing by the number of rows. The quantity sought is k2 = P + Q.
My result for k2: 321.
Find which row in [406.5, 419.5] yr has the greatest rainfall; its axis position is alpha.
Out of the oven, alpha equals 415 yr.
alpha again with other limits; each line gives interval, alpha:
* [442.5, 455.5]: 444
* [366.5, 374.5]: 373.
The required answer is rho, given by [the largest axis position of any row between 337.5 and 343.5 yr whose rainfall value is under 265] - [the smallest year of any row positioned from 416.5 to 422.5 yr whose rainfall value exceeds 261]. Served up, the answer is -74 yr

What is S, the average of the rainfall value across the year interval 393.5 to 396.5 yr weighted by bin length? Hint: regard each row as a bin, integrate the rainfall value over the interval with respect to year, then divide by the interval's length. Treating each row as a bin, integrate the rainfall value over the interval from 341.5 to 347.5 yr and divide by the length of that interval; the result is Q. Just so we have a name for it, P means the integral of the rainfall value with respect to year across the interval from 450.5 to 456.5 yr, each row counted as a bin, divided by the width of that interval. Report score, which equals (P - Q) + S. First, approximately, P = 315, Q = 231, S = 301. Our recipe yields 386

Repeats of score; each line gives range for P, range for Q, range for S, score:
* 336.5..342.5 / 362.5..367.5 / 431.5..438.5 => 319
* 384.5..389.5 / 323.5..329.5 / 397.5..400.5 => 301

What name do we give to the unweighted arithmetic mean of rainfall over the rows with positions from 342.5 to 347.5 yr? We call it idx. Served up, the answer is 233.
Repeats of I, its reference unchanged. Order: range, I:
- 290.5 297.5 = 7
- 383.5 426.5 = 42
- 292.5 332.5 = 39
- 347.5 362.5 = 10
